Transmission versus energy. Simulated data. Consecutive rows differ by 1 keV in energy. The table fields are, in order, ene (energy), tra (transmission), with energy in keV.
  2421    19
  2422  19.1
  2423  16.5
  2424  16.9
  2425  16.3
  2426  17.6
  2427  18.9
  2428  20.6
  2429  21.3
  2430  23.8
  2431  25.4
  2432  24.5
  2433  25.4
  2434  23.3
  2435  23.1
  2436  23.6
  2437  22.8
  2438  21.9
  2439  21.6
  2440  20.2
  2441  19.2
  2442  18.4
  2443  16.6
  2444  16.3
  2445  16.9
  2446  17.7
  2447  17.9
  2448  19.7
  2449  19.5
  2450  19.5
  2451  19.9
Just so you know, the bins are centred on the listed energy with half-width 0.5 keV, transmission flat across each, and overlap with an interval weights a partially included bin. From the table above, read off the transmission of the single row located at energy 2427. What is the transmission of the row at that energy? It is 18.9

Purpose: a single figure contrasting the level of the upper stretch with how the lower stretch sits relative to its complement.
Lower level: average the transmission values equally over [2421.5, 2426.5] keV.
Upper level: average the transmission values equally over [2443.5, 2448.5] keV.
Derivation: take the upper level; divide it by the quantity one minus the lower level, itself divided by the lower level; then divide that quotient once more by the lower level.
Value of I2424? -1.09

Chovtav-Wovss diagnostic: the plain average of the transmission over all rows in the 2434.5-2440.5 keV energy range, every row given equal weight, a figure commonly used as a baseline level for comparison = 22.2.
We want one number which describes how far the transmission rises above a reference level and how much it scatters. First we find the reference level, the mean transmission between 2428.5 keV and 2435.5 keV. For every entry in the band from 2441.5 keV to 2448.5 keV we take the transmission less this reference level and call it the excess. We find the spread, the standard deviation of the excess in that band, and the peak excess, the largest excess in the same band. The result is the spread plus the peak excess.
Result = -3.0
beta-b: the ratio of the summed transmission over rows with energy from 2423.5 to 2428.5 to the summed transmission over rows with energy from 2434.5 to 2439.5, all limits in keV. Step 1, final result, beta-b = 0.80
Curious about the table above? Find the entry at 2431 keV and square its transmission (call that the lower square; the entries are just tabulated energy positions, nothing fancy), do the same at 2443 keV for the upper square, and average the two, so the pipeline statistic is 460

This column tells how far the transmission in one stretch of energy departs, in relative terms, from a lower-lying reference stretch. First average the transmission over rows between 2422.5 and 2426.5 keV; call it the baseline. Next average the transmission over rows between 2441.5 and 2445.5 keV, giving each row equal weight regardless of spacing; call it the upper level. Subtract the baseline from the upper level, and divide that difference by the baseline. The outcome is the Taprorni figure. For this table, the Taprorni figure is 0.0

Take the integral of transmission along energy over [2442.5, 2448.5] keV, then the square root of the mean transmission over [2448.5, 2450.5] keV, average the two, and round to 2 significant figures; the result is 55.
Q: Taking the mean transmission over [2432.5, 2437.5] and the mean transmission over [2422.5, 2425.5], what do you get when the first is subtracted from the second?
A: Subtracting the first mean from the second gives -7.1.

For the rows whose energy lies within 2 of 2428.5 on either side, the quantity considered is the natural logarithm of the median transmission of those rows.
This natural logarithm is 3.04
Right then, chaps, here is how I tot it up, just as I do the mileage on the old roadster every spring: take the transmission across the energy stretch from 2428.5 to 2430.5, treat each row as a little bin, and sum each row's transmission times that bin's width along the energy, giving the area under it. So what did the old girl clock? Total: 45.1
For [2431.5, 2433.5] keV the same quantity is 49.9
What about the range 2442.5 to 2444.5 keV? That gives 32.9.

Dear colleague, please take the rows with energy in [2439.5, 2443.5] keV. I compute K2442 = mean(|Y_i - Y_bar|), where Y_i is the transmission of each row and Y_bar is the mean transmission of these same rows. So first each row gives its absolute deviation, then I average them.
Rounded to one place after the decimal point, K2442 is 1.1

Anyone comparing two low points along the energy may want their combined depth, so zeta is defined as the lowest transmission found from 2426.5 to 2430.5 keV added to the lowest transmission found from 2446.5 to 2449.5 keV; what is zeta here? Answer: 36.8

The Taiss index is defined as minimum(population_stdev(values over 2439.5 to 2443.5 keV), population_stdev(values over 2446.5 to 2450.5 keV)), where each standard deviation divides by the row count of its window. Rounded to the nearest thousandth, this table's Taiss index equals 0.726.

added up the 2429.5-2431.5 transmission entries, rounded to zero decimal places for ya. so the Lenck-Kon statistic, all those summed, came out 49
